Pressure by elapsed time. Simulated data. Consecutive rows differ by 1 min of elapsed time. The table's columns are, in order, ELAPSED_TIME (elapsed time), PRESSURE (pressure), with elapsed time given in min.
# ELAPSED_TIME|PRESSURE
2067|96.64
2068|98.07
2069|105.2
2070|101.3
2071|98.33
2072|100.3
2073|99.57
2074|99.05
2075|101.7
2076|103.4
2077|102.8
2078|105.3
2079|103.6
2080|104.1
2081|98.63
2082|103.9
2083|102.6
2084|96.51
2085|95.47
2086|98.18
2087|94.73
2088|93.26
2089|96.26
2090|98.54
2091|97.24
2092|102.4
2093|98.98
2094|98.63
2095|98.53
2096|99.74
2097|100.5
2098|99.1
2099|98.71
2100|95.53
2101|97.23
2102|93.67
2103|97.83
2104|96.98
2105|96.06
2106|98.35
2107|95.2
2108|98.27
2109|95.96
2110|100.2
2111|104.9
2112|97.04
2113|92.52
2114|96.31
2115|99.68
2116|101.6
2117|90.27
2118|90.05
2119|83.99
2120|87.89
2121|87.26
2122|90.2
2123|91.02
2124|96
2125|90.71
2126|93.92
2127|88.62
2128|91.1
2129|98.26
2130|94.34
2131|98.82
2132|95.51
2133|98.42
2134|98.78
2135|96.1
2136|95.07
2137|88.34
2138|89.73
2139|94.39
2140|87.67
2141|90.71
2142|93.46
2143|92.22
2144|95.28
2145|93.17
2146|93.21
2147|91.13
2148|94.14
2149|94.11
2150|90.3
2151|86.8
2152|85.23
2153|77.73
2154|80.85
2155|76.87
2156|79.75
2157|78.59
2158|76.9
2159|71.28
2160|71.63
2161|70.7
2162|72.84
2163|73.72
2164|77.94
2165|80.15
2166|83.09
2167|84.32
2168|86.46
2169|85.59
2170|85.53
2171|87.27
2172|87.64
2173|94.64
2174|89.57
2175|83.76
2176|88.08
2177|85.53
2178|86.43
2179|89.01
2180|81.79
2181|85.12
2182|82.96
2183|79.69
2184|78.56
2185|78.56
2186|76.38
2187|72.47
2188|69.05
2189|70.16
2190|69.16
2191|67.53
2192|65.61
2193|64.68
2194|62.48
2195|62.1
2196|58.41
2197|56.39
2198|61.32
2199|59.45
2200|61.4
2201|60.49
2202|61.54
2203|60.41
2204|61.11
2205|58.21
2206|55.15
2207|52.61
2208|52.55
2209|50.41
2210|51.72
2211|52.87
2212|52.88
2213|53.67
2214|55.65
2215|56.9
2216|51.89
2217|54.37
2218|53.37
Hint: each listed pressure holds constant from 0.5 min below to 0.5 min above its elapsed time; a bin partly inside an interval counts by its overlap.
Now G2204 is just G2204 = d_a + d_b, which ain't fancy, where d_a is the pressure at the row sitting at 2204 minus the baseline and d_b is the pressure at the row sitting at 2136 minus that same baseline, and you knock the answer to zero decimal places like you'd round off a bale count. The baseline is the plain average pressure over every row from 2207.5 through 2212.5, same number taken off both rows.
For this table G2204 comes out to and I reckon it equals 52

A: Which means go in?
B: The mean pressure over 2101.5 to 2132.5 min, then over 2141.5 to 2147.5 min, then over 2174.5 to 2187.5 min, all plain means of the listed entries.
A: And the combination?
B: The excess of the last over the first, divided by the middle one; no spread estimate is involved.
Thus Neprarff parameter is -0.13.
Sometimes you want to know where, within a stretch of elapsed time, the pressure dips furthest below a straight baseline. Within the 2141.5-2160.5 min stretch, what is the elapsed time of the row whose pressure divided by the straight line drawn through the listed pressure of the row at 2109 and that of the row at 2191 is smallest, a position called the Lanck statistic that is 2159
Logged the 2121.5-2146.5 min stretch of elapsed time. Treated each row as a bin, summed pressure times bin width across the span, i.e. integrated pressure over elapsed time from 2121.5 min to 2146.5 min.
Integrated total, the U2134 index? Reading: 2335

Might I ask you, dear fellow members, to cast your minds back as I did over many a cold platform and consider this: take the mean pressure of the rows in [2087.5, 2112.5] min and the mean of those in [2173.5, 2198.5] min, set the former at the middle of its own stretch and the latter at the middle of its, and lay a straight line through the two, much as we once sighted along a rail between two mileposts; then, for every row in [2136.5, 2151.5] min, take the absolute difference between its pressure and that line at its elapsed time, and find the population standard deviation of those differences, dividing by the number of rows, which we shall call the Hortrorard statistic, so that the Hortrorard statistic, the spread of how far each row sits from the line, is 2.9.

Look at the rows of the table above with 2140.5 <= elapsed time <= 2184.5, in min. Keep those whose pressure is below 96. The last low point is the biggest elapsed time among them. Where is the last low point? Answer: 2184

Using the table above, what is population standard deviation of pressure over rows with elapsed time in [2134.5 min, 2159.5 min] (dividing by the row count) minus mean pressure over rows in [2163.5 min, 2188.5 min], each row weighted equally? -76.1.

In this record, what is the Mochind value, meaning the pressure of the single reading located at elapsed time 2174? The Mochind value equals 89.57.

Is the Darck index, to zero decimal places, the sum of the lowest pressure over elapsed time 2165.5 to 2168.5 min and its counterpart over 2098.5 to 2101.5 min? 179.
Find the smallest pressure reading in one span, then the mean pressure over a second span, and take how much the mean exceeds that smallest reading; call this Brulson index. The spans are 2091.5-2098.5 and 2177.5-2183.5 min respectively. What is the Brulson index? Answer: -14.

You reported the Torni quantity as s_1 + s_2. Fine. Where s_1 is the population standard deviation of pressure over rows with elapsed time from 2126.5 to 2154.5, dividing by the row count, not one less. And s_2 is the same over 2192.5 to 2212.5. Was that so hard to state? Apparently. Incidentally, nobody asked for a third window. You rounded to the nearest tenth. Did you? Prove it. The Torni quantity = 9.2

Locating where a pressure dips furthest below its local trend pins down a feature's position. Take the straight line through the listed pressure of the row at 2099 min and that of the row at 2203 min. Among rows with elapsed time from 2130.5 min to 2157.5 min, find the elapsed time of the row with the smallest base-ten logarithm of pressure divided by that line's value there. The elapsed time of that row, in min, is 2155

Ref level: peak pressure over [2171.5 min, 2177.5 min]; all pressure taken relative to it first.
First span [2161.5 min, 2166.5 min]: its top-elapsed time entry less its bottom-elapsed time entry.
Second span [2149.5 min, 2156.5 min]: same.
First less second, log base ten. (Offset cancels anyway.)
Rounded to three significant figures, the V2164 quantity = 1.32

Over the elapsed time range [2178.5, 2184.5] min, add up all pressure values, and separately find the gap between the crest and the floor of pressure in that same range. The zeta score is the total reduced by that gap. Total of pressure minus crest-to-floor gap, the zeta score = 487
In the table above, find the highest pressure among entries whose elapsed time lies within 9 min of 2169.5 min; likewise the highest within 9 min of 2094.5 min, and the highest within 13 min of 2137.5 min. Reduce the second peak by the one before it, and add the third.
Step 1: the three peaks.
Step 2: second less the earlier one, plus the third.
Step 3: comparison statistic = 107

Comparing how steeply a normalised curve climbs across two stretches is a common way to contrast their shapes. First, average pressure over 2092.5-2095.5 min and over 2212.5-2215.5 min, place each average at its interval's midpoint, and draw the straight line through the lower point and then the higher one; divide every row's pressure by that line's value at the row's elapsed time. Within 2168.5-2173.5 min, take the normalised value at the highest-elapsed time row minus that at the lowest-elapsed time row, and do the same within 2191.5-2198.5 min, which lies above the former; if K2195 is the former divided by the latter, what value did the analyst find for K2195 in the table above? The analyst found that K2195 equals -4.6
